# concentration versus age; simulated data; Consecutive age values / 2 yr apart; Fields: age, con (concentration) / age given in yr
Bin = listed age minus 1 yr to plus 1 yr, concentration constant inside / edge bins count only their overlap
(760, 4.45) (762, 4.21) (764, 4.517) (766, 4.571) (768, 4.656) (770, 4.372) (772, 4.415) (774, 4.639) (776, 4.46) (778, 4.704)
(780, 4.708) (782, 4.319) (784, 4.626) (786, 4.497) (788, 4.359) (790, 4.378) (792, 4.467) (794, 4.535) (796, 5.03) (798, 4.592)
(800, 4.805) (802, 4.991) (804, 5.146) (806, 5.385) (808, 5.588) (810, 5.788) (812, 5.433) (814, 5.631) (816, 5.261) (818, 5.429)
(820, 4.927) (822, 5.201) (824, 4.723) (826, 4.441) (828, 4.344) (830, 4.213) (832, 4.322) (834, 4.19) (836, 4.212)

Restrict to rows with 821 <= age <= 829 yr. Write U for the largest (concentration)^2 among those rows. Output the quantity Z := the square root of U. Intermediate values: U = 27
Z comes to 5.20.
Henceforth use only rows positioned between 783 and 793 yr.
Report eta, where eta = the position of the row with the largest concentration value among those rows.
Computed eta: 784 yr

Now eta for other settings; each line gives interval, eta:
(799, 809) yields 808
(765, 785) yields 780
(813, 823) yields 814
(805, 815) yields 810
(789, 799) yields 796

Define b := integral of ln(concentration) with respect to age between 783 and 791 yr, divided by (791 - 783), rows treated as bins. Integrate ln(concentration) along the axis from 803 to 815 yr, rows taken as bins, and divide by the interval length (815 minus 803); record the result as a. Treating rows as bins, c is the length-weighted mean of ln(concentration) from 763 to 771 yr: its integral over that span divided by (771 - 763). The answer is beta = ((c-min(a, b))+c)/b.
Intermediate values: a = 1.70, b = 1.50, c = 1.51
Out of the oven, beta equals 1.02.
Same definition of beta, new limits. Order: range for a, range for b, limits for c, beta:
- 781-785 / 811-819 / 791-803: 0.95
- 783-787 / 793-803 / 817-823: 1.13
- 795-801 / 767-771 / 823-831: 0.97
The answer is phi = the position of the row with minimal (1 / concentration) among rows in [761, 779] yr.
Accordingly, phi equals 778 yr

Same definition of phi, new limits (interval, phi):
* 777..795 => 780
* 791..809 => 808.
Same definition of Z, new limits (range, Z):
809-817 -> 5.79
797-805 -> 5.15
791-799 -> 5.03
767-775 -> 4.66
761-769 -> 4.66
